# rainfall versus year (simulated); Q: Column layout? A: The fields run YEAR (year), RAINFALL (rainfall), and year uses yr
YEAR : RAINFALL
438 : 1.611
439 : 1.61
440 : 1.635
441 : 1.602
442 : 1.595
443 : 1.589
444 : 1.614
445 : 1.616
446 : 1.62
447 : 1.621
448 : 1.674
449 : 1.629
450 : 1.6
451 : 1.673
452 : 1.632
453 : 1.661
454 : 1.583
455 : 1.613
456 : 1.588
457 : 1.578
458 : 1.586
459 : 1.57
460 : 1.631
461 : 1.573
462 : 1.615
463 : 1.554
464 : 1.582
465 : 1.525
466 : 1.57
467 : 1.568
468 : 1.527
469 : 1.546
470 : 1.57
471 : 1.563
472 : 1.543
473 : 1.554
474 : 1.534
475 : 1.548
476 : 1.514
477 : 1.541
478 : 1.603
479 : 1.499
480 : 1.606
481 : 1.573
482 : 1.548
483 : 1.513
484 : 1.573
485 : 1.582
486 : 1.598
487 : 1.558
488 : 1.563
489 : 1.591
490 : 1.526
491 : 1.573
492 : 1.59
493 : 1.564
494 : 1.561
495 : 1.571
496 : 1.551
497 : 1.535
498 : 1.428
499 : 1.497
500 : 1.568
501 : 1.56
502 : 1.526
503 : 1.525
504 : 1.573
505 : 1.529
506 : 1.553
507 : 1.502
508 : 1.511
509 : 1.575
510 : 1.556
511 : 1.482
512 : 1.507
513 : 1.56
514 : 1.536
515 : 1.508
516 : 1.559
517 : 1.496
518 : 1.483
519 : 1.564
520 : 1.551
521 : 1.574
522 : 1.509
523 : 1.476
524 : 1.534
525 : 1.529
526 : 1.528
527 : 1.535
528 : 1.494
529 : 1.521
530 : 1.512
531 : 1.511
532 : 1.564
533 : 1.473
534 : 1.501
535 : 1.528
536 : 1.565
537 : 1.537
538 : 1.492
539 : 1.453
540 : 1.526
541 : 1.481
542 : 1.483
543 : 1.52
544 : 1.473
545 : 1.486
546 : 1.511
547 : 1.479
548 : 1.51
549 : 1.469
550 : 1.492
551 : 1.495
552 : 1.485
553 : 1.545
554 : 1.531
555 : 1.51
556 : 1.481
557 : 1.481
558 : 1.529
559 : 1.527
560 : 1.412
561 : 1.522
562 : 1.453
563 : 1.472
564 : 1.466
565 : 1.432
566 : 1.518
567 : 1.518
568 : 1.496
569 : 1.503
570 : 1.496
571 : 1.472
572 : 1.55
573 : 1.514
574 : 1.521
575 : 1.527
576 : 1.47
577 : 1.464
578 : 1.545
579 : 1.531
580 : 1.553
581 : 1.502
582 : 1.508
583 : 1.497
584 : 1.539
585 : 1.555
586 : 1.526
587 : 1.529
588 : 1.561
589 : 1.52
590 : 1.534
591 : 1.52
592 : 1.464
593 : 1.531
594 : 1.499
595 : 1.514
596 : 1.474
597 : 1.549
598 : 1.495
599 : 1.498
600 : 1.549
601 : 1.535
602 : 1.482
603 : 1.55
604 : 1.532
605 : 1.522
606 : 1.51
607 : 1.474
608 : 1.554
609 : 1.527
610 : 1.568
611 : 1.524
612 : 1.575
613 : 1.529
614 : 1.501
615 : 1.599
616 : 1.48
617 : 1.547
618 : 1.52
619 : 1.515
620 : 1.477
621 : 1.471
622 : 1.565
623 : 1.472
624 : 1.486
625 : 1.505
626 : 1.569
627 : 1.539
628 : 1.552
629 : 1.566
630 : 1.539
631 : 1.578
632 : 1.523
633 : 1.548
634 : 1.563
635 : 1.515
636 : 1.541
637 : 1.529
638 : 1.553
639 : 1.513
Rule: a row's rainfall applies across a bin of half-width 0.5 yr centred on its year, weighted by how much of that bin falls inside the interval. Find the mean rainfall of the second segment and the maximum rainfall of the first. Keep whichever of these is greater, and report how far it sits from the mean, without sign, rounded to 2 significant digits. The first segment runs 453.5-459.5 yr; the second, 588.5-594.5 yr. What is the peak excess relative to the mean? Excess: 0.10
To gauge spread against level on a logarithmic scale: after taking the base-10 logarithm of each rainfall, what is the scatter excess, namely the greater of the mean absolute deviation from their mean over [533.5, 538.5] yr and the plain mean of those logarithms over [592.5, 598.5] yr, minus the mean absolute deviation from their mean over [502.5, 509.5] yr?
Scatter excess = 0.172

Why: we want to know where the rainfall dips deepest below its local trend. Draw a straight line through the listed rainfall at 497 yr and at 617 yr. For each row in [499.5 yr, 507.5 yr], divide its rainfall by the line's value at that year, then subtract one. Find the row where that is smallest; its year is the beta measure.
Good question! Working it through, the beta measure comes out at 507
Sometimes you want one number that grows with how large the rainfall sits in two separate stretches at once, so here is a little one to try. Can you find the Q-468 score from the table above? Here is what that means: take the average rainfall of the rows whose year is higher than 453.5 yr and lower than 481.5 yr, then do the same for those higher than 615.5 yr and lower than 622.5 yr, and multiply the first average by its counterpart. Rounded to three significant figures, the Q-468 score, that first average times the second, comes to 2.37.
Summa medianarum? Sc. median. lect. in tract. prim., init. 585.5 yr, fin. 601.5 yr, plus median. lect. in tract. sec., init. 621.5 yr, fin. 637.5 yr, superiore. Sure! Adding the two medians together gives 3.06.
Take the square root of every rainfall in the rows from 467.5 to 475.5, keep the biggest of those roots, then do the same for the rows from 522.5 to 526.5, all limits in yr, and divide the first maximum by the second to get 1.01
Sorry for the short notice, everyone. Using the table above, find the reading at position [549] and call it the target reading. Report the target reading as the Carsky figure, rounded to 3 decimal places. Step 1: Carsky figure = 1.469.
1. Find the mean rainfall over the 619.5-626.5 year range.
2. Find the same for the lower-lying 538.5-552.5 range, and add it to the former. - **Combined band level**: 3.00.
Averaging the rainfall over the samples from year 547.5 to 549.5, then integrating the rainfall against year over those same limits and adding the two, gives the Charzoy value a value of 4.47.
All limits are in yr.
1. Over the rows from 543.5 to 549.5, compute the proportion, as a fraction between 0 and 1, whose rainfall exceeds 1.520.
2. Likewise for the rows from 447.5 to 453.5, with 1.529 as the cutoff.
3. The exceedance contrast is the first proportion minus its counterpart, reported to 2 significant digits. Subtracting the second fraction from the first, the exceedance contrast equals -1.0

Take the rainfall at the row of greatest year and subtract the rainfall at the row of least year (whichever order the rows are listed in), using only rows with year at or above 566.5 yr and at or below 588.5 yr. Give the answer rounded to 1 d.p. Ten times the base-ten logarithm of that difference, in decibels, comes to -13.7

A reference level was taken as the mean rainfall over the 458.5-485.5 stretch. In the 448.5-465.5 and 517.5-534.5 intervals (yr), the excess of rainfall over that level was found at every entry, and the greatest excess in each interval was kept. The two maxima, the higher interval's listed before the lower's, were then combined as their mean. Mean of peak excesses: 0.06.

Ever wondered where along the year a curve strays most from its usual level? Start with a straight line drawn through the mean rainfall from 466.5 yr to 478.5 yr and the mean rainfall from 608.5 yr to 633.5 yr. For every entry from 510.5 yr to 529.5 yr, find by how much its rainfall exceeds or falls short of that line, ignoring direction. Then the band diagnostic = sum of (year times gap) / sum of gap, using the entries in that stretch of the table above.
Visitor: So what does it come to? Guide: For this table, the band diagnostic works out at 519.3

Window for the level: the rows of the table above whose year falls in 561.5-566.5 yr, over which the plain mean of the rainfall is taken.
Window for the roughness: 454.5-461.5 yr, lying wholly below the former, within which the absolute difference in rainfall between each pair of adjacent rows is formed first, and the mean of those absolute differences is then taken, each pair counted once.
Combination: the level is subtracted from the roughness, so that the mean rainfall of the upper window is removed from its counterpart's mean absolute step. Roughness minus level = -1.44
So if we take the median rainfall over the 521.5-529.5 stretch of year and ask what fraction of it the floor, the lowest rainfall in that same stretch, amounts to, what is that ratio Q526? 0.968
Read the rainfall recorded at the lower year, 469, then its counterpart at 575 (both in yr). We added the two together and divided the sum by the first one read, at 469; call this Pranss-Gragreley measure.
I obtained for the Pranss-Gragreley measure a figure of 1.99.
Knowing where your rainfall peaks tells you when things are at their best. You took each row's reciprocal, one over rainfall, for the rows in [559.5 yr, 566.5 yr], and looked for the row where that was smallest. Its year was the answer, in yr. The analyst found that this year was 561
